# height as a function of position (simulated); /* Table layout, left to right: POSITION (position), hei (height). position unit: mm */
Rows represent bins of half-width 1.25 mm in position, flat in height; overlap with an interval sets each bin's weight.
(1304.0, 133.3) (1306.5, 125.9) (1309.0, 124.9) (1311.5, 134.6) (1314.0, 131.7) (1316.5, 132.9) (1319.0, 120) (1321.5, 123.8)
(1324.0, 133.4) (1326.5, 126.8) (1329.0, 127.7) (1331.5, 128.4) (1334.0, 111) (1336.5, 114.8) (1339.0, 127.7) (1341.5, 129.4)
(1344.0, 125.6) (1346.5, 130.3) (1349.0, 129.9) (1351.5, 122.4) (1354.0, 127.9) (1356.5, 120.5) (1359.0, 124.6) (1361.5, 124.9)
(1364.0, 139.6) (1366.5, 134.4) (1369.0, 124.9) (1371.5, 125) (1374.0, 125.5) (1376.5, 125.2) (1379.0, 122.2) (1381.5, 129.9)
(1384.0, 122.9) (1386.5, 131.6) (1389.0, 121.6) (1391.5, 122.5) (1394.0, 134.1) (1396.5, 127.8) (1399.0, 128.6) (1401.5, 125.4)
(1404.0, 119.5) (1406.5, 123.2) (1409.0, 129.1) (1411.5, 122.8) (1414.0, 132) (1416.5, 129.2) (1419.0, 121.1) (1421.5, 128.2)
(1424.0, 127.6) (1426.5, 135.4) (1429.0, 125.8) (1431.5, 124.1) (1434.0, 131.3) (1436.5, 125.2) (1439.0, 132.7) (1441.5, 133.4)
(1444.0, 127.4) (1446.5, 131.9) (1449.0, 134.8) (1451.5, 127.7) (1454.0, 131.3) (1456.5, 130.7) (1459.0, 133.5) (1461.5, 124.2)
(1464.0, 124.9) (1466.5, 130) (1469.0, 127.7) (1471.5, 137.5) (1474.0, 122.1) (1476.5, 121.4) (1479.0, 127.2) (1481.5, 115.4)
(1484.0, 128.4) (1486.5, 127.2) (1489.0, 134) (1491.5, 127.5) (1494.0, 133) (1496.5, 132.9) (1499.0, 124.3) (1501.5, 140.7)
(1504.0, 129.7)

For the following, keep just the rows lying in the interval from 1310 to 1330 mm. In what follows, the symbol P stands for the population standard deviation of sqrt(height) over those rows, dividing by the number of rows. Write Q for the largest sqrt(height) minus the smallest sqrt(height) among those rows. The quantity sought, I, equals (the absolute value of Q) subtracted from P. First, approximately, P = 0.21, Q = 0.65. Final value -0.43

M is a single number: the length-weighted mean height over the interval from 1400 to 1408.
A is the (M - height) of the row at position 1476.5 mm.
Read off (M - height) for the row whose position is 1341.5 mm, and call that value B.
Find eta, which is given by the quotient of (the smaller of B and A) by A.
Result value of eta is -3.7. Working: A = 2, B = -6.3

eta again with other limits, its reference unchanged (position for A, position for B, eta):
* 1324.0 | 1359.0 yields 1.0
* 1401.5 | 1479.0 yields 1.8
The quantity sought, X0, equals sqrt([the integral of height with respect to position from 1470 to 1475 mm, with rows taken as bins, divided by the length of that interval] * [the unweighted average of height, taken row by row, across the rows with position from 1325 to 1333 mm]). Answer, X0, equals 129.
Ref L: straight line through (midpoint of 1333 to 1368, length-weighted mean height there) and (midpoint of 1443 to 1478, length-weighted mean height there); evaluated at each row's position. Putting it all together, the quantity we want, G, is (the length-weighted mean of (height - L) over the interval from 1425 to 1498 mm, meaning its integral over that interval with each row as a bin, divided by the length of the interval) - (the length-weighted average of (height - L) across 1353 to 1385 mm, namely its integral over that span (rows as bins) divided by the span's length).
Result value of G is -0.3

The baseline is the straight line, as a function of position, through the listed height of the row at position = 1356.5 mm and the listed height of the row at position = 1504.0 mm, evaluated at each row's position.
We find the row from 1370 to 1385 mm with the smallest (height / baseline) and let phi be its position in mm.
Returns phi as 1379.0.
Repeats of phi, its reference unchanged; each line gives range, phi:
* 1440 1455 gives 1451.5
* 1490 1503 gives 1499.0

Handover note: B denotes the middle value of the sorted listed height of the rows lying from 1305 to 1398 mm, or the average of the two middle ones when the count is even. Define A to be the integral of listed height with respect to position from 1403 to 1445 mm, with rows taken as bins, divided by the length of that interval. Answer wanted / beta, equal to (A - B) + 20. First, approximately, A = 128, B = 126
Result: 21.7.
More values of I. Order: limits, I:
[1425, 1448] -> -0.33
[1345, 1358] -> -0.26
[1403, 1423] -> -0.37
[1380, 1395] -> -0.33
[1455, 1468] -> -0.25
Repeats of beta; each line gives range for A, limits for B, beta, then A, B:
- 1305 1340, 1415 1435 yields 18.1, 126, 128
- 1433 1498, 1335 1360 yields 22.3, 129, 127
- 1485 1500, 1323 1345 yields 22.2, 130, 128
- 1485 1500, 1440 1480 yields 21.0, 130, 129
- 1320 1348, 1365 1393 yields 20.3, 125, 125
